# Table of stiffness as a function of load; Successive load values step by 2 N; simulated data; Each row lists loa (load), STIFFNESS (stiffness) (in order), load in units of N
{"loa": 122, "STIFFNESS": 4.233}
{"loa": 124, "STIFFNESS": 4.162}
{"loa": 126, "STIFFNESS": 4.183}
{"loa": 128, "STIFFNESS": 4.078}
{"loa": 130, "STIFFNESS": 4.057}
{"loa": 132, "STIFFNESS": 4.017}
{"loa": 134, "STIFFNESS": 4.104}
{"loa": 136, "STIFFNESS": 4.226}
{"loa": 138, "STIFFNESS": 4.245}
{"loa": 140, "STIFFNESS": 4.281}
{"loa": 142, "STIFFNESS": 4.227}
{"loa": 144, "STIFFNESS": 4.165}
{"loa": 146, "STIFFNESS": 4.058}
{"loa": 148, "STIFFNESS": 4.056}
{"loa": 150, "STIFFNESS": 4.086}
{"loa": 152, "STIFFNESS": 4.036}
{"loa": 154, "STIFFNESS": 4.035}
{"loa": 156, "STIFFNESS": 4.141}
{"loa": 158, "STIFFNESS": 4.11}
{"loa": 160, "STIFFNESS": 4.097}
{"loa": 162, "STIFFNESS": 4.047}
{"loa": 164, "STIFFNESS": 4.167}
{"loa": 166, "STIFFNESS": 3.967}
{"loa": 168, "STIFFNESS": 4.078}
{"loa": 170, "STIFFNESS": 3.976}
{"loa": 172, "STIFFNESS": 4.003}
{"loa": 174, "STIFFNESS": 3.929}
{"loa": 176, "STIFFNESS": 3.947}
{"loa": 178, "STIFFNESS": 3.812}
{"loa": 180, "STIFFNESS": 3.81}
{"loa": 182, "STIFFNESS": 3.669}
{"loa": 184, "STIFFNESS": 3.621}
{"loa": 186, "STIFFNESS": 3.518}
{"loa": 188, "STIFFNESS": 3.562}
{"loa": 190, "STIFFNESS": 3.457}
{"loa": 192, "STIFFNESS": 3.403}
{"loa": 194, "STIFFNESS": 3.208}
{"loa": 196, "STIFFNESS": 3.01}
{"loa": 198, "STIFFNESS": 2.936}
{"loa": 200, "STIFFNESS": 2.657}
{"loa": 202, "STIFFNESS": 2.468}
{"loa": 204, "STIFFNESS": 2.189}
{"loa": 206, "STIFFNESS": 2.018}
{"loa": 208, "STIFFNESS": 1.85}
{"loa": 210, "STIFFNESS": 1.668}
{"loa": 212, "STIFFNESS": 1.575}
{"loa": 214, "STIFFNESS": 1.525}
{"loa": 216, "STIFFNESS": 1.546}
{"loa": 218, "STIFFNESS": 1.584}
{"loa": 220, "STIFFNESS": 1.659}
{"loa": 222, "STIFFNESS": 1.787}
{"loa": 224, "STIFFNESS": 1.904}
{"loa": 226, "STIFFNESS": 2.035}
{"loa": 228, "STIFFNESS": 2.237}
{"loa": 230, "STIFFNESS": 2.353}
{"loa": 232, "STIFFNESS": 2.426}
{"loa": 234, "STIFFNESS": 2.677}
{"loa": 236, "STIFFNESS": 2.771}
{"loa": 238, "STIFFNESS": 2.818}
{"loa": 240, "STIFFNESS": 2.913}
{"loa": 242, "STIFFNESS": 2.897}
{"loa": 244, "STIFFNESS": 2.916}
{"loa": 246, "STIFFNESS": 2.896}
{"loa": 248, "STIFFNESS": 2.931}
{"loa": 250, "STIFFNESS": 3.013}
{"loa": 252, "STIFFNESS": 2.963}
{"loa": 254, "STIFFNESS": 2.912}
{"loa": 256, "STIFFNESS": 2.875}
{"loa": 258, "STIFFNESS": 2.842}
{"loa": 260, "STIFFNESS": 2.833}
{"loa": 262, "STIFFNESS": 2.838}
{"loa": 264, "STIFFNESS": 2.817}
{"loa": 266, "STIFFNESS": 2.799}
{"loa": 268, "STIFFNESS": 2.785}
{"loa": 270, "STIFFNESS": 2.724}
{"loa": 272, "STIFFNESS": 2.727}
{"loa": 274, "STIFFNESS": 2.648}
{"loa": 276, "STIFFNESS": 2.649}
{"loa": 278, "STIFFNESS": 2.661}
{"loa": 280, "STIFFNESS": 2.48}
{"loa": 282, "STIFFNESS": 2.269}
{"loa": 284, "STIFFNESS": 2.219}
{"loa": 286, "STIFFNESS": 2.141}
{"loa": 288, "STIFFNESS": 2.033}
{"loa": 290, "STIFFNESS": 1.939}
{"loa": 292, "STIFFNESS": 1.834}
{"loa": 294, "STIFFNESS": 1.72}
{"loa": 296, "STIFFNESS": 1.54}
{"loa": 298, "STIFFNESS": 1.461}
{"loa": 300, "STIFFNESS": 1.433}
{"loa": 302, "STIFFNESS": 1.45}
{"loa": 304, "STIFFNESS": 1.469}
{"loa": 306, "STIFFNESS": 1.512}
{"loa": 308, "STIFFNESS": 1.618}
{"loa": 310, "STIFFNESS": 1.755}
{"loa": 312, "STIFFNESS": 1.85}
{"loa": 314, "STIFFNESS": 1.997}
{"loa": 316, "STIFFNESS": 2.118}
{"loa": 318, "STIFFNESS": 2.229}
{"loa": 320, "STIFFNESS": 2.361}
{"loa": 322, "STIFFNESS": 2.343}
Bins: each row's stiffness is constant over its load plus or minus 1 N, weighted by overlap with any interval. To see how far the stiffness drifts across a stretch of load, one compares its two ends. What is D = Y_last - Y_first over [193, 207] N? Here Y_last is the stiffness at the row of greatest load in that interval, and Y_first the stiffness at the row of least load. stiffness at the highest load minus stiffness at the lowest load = -1.2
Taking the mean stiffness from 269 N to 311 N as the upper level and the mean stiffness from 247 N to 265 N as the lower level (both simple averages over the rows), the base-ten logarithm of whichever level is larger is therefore 0.46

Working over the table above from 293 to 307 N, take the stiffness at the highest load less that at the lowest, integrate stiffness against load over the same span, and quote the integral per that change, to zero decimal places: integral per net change -102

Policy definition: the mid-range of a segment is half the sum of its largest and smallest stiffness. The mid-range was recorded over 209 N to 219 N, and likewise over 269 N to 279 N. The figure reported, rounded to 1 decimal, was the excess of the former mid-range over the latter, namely -1.1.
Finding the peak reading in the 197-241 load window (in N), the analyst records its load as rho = 198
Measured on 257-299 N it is 258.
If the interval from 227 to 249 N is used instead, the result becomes 248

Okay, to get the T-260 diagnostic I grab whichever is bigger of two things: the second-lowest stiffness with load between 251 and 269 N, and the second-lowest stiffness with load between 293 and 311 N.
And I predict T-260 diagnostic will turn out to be 2.80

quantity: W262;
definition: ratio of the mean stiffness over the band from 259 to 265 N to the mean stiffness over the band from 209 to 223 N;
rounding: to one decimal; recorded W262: 1.7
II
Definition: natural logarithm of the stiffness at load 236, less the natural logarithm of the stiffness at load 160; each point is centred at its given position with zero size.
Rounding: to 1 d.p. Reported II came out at -0.4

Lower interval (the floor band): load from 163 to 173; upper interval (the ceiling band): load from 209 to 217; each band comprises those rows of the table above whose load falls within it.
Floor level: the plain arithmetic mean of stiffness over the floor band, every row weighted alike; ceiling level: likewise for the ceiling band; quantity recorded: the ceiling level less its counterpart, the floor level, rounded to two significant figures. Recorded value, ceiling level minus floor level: -2.5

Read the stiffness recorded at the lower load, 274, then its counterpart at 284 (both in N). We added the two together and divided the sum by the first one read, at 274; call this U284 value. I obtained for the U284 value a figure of 1.84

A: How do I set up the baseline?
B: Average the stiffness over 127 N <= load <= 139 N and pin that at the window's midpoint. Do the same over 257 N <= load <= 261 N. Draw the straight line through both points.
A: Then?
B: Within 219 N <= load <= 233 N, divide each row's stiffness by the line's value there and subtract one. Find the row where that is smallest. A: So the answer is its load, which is 220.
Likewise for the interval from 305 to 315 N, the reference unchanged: 306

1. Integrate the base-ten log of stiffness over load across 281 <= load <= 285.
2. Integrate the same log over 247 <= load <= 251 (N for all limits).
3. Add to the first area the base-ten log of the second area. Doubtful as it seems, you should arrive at 1.7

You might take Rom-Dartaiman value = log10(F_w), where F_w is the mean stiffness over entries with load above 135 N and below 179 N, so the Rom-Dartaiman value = 0.61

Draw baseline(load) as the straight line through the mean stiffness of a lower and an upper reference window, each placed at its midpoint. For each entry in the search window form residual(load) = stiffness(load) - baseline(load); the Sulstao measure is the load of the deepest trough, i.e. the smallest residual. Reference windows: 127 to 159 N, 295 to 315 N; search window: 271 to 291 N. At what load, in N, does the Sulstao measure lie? 290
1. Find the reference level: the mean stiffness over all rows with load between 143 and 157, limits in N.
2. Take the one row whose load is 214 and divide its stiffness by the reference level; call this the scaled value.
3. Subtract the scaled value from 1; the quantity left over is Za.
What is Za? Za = 0.6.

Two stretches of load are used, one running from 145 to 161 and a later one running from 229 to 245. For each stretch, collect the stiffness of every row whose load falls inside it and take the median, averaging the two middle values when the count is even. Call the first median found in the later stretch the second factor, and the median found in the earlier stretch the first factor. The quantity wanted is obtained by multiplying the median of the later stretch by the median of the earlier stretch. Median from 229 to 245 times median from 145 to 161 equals 11.4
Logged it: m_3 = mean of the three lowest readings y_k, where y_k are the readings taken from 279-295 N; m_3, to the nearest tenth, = 1.8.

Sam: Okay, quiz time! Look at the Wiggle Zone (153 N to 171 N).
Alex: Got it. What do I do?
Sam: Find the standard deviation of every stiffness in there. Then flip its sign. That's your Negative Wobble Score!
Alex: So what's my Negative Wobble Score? -0.07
